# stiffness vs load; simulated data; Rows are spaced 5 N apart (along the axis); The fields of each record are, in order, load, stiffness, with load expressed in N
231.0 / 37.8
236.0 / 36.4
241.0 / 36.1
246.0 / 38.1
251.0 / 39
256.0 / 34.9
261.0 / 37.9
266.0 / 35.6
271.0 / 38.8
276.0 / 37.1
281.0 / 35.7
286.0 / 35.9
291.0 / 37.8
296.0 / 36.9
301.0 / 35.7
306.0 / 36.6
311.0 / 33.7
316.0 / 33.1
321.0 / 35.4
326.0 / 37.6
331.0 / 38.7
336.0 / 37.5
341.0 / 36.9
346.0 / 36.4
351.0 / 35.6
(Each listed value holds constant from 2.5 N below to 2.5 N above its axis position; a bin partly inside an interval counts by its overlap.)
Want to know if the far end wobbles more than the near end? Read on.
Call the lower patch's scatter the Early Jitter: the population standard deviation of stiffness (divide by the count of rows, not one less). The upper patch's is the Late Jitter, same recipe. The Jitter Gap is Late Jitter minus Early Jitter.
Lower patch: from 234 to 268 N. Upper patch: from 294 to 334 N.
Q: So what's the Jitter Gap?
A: 0.39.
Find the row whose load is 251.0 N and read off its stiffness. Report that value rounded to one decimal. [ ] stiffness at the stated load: 39.0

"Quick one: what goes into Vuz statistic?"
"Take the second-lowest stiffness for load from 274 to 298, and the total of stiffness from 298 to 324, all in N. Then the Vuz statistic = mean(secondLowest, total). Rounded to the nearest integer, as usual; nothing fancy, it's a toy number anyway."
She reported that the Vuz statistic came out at 105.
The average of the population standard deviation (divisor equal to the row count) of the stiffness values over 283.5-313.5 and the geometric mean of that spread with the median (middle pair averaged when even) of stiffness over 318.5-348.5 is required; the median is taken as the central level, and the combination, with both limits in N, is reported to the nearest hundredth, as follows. 4.08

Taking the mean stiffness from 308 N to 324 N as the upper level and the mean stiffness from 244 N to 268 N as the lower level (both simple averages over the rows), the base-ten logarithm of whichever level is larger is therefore 1.57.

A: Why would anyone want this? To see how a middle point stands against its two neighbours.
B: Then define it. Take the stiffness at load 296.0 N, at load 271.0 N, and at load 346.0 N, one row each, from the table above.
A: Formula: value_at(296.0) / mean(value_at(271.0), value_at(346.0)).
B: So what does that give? 0.981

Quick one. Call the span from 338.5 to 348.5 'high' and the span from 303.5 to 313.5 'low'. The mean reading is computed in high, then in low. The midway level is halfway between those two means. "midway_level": 35.9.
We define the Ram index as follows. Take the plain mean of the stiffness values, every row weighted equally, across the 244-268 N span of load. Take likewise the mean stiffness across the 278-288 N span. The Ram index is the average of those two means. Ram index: 36.5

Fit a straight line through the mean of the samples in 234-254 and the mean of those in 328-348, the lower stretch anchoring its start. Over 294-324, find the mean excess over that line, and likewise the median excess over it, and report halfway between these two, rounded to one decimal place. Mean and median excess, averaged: -2.0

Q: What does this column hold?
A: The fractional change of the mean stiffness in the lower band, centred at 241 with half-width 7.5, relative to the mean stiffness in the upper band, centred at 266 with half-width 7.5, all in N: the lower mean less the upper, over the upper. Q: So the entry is -0.02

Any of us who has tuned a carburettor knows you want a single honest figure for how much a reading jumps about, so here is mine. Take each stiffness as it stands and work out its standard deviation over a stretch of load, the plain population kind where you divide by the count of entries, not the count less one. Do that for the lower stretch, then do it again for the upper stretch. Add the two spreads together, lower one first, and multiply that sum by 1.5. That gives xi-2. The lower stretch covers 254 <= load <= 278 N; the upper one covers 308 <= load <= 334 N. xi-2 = 5.4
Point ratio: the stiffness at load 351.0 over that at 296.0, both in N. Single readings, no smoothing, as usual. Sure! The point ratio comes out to 0.96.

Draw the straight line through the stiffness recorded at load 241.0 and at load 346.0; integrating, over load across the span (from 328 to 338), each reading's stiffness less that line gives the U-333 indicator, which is 17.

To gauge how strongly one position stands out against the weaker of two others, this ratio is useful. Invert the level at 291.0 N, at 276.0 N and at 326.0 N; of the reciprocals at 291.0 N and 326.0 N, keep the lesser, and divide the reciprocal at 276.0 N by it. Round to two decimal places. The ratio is 1.02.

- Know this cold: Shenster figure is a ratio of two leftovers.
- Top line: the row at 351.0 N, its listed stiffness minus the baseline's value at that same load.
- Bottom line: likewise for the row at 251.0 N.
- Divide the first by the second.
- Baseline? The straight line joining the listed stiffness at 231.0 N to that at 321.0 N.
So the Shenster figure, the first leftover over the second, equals 0.6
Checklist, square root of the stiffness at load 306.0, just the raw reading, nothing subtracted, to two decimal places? 6.05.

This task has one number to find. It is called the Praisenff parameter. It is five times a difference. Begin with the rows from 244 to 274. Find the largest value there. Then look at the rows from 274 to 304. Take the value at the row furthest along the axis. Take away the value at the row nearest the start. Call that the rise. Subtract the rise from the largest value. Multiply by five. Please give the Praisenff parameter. 202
